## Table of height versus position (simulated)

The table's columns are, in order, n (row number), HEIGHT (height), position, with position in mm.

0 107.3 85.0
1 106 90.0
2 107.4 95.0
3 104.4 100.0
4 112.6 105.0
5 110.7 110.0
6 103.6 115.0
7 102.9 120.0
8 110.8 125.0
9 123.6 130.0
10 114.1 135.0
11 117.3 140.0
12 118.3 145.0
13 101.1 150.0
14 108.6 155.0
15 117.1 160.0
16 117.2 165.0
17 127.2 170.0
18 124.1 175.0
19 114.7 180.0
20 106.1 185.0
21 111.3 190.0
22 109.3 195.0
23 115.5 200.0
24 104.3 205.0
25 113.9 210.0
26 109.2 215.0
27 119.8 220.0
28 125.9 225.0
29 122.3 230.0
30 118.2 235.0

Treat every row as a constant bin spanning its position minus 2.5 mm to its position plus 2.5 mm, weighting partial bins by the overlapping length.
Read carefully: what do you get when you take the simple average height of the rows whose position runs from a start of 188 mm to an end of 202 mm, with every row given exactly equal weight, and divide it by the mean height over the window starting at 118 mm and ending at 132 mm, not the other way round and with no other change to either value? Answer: 1.00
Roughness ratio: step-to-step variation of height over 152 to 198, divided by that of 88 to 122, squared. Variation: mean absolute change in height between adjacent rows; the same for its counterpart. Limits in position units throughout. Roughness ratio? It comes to 2.49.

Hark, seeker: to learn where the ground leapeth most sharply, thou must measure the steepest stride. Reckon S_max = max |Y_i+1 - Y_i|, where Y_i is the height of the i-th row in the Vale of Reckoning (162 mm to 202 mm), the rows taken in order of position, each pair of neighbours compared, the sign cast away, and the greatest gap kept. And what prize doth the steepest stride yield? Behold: 10.0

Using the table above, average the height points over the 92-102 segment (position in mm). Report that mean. 106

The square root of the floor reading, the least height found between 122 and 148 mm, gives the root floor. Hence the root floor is 10.5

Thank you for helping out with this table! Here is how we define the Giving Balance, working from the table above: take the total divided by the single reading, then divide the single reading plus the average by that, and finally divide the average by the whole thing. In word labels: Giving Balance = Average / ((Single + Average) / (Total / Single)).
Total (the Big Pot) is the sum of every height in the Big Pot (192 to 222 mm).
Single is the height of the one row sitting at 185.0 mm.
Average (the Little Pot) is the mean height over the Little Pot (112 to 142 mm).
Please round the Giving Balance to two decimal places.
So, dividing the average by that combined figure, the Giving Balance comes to 3.25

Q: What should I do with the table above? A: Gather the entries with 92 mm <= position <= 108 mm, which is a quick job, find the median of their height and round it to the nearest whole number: 107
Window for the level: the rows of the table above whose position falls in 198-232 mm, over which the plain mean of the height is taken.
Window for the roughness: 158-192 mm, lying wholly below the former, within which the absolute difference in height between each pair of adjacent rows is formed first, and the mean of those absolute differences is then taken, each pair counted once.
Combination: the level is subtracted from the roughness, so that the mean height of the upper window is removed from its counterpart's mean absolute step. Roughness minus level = -110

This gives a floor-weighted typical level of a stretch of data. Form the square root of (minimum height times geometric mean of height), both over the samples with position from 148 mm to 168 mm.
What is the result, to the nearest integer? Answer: 106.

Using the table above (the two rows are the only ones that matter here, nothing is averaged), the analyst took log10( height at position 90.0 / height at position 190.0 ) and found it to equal -0.021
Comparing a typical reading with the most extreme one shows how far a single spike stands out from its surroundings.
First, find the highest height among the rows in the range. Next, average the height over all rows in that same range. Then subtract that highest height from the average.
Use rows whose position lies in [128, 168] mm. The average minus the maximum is -8.9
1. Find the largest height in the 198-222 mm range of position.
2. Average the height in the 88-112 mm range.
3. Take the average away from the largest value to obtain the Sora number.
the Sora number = 12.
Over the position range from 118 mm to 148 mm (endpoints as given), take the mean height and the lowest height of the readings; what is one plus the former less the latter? 13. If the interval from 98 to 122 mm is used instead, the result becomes 5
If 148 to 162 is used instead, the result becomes 9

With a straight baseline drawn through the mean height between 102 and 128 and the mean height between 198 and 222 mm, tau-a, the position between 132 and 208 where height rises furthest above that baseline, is 170.0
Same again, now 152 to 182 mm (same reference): 170.0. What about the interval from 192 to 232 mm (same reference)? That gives 225.0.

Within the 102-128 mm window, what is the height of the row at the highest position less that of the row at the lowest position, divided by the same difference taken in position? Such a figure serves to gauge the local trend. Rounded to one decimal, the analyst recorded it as -0.1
